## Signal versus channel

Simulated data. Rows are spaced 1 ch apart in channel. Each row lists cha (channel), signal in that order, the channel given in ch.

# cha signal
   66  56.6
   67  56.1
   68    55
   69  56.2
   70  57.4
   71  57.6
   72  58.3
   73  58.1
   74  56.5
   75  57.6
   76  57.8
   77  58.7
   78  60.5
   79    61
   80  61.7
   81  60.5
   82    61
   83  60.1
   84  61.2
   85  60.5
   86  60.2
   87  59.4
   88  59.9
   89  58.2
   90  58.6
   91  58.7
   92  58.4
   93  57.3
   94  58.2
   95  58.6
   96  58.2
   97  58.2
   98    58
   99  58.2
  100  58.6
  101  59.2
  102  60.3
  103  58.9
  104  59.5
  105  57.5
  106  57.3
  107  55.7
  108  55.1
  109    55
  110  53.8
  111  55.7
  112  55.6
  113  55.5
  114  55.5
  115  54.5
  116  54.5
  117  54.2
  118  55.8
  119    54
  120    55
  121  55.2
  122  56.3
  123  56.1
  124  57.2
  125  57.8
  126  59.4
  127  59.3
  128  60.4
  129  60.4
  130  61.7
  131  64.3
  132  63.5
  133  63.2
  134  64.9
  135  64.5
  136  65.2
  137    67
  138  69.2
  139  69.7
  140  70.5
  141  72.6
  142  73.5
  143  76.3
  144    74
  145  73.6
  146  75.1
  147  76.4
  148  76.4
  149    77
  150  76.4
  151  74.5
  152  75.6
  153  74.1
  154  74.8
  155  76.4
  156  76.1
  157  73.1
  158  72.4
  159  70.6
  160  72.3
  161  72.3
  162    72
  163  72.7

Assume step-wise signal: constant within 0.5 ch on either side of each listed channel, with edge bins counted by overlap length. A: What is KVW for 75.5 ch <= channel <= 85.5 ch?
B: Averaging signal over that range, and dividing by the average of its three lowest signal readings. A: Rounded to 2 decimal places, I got 1.02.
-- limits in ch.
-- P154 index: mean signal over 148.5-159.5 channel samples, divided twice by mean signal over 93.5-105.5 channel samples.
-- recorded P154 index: 0.0217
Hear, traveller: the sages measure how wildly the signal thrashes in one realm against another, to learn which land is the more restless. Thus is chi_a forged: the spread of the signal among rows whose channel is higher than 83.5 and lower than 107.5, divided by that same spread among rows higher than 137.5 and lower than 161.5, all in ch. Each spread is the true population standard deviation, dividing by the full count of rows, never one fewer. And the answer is 0.52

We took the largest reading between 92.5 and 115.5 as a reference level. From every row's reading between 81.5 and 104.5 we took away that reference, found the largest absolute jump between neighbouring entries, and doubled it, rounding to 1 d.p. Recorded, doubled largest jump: 3.4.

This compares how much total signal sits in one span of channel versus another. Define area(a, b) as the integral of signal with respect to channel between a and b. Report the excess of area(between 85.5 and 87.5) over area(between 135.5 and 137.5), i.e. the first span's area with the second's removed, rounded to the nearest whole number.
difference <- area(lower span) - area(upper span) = -13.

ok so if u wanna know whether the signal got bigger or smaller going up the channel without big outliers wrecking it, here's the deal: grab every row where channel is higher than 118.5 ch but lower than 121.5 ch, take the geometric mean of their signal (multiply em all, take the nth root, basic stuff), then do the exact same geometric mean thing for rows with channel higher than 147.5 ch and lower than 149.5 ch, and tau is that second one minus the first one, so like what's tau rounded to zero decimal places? 22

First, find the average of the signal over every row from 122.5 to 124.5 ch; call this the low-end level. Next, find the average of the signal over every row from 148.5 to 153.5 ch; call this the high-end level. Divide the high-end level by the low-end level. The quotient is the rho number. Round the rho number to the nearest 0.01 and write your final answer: 1.33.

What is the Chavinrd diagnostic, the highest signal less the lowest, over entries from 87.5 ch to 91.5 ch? 1.7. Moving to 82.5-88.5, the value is 1.8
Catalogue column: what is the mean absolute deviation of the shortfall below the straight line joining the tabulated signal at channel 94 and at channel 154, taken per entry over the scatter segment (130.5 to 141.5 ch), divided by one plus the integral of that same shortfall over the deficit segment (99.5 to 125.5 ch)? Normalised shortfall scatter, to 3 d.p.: 0.011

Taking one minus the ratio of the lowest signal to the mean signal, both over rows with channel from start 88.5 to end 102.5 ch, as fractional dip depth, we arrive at 0.020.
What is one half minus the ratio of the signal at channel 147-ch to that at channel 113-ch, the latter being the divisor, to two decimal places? -0.88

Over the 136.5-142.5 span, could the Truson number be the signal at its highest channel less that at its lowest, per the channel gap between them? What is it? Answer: 1.3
